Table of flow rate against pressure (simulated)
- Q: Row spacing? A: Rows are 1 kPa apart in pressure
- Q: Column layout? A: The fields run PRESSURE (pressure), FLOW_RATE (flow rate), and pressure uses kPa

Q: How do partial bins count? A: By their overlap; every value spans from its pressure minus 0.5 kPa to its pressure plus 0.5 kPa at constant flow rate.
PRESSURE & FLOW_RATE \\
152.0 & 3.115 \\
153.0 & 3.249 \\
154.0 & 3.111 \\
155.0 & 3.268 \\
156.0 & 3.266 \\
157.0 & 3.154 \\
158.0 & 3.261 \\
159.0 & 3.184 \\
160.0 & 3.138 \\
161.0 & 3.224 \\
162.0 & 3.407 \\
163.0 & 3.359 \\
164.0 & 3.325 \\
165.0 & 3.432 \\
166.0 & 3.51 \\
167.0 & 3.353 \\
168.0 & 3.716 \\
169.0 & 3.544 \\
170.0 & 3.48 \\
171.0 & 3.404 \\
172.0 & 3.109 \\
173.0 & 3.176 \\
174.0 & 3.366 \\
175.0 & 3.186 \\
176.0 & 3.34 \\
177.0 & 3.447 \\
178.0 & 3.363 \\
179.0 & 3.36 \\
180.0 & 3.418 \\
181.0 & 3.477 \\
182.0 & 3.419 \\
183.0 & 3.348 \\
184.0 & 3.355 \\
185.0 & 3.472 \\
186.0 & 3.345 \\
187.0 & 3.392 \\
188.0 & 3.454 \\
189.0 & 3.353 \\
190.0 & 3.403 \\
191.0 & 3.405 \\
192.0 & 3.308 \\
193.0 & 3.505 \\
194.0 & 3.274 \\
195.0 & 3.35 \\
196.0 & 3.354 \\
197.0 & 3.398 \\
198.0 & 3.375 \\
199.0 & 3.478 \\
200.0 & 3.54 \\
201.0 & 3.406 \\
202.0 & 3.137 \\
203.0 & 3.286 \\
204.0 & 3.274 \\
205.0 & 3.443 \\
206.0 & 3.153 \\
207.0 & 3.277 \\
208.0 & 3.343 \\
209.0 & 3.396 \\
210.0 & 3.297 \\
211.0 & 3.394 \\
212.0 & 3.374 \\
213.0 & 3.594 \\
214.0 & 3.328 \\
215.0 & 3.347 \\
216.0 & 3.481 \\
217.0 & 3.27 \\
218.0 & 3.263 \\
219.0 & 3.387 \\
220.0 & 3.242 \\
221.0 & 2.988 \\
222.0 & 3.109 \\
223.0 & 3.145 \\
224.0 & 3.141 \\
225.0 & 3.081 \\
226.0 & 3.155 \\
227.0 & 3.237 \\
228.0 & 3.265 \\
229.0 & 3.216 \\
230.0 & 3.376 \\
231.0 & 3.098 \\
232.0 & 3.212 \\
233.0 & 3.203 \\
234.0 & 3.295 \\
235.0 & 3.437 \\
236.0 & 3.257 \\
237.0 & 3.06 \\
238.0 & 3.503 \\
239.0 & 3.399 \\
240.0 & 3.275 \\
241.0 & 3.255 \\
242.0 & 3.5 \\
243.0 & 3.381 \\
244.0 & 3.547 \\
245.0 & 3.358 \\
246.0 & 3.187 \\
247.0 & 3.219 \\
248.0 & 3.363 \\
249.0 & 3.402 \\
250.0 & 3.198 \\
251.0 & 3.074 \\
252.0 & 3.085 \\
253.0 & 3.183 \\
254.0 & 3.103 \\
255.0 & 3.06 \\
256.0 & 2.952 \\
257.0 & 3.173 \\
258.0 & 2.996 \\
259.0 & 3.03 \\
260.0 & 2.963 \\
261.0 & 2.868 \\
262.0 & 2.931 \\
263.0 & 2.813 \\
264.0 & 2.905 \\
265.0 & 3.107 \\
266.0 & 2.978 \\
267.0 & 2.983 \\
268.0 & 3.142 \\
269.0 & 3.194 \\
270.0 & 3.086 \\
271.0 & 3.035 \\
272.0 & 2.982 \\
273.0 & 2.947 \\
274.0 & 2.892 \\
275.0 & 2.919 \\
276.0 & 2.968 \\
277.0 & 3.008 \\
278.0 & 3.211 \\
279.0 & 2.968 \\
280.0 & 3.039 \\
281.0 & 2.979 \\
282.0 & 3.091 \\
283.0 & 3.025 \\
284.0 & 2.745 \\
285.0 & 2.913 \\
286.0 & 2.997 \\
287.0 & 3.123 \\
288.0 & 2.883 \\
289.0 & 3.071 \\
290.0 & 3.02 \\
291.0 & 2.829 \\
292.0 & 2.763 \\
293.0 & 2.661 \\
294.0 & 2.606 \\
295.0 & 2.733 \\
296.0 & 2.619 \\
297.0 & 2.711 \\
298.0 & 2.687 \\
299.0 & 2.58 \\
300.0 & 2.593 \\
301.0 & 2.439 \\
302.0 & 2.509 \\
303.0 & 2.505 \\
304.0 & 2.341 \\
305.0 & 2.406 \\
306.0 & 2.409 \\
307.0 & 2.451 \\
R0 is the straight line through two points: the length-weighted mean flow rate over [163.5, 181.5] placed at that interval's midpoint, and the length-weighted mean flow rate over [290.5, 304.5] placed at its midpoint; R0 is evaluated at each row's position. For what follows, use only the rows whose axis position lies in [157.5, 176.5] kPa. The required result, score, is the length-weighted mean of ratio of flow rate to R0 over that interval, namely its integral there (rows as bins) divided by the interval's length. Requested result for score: 0.98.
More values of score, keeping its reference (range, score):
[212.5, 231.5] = 1.05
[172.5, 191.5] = 1.01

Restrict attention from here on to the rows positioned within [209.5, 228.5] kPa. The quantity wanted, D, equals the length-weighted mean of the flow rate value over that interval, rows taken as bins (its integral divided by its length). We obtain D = 3.27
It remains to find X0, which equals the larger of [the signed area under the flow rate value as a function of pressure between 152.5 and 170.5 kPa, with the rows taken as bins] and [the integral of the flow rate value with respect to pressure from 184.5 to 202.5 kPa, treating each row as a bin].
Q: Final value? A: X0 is 60.95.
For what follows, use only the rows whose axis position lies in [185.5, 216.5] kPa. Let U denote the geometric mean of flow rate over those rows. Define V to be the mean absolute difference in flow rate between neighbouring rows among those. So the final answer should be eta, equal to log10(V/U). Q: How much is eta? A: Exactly -1.50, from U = 3.37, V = 0.11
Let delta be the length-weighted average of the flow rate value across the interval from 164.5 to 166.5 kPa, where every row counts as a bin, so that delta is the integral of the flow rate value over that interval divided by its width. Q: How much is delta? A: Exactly 3.5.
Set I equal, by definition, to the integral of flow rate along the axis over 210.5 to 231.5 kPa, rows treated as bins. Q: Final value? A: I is 68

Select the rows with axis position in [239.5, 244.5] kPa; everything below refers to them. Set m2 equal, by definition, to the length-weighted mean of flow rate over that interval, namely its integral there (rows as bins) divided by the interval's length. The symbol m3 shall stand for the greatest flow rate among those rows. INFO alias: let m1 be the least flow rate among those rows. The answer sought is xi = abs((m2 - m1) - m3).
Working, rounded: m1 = 3.255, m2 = 3.39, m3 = 3.547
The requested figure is 3.41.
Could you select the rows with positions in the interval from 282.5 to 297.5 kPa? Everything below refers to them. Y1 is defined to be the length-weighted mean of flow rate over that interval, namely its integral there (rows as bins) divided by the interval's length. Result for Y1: 2.85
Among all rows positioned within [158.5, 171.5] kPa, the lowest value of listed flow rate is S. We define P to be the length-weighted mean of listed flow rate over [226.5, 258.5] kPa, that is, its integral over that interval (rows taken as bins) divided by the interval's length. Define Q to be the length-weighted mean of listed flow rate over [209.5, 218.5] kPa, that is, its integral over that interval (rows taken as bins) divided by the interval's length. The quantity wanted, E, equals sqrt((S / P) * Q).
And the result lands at 1.81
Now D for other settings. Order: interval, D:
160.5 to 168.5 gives 3.42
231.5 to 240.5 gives 3.29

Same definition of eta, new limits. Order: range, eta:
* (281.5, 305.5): -1.39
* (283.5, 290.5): -1.32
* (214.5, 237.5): -1.45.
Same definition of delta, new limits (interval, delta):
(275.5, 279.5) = 3.0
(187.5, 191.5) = 3.4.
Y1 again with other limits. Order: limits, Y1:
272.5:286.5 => 2.98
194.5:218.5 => 3.36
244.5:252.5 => 3.24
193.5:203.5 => 3.36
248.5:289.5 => 3.02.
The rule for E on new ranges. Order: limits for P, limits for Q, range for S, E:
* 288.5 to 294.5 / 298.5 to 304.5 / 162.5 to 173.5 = 1.66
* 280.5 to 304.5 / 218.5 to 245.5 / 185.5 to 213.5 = 1.92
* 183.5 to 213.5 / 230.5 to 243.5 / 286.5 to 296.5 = 1.60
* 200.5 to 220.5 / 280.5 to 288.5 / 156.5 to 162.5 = 1.67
